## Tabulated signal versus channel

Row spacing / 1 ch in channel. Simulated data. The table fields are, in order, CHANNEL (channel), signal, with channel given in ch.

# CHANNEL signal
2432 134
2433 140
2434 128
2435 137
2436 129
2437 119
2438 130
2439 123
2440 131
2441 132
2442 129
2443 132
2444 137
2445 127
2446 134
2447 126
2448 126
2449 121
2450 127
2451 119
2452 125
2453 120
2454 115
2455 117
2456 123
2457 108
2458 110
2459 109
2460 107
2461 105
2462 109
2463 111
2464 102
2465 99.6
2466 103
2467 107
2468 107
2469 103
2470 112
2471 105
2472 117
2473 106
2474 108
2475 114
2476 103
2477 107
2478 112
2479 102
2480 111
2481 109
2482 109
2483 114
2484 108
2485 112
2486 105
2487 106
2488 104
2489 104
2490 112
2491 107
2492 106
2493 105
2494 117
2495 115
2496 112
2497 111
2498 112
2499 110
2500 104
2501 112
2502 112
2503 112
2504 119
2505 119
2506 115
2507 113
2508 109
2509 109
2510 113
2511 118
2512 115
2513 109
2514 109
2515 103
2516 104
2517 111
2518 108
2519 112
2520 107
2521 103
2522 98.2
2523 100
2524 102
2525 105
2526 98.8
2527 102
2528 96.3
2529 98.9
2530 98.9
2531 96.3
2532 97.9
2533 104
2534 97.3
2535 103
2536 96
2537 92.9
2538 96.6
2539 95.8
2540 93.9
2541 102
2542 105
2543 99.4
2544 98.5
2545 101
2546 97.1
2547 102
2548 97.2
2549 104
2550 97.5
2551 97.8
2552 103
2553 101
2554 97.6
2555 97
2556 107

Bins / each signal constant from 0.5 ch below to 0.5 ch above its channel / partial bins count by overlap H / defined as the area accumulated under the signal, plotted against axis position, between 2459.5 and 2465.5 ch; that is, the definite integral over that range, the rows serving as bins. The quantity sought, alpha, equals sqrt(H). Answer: 25.2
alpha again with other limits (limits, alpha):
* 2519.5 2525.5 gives 24.8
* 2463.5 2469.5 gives 24.9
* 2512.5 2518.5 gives 25.4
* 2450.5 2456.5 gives 26.8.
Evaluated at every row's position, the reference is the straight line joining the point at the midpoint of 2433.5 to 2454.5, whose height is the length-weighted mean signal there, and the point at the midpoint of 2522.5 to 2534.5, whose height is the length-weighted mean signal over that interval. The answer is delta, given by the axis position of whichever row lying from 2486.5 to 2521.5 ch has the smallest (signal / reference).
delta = 2488 ch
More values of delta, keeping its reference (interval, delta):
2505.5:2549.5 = 2537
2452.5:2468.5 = 2465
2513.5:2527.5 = 2522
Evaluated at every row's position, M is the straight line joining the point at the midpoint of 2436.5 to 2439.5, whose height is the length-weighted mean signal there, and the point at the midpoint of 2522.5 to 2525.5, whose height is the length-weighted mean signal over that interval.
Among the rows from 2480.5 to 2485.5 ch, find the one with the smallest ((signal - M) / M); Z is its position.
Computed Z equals 2484 ch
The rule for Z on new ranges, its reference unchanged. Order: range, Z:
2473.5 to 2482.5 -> 2479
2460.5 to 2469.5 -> 2465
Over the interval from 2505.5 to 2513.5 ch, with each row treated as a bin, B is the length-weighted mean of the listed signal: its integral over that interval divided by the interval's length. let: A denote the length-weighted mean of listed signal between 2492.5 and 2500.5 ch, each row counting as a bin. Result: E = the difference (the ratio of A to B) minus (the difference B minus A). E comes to -1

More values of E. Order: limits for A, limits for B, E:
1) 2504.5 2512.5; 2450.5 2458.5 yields -2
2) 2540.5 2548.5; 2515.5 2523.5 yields -4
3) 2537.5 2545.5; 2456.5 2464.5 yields -8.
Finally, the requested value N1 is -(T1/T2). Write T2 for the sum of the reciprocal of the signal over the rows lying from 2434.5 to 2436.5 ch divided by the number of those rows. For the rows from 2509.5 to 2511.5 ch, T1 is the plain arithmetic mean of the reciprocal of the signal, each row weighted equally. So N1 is -1.15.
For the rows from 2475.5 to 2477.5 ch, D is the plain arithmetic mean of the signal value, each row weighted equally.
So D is 105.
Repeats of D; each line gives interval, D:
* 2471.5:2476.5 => 110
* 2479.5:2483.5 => 111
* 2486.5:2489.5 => 105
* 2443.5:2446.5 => 133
